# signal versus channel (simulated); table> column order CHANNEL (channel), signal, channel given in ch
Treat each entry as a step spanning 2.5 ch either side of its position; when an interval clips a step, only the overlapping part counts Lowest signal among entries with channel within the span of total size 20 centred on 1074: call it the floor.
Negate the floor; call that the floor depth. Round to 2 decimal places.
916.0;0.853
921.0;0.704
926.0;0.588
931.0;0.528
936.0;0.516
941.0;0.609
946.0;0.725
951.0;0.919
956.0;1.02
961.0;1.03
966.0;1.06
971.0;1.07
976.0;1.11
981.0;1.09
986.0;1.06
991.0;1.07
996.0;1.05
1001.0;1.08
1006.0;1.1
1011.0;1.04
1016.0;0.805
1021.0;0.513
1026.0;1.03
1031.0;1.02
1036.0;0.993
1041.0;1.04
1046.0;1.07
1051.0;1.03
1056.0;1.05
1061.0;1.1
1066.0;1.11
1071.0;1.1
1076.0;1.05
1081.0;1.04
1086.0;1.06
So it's -1.04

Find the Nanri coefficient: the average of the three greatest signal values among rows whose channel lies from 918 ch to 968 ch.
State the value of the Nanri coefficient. 1.04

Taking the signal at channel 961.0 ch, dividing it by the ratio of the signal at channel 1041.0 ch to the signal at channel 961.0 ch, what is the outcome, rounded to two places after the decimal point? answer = 1.02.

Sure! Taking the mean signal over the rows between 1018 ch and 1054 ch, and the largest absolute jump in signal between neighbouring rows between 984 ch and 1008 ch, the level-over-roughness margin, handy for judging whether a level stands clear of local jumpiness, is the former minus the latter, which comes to 0.93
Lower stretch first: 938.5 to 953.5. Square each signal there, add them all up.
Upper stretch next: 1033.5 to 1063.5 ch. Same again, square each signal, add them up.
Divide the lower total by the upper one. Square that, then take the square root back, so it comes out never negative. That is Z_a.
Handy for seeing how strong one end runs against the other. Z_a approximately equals 0.3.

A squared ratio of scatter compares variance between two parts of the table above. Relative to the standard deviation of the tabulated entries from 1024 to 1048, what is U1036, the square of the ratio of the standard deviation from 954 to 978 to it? 1.6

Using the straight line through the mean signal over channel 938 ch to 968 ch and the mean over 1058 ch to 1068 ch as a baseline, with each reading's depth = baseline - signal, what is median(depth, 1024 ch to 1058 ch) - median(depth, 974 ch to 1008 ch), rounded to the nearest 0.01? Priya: 0.13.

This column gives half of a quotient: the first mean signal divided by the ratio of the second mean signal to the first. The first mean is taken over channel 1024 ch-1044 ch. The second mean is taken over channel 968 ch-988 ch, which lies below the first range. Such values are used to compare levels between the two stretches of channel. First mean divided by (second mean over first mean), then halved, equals 0.48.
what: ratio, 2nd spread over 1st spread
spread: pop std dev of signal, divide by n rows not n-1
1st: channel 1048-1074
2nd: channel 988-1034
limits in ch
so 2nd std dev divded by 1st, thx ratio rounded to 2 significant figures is 5.7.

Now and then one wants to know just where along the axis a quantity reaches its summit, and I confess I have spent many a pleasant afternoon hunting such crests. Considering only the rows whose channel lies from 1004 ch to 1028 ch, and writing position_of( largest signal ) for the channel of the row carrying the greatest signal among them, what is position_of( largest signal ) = 1006.0 ch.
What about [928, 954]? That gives 951.0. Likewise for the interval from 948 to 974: 971.0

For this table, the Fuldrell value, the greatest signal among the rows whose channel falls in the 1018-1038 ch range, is 1.03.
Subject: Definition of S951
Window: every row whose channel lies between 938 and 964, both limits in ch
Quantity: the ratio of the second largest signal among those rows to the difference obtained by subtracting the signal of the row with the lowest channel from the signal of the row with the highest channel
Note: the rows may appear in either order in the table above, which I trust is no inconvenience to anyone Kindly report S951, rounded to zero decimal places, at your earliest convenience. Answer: 2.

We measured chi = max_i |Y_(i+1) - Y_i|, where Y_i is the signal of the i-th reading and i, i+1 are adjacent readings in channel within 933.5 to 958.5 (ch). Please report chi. 0.19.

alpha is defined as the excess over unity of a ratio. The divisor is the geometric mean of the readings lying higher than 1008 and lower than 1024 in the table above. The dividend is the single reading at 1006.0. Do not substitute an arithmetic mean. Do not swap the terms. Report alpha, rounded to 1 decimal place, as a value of 0.5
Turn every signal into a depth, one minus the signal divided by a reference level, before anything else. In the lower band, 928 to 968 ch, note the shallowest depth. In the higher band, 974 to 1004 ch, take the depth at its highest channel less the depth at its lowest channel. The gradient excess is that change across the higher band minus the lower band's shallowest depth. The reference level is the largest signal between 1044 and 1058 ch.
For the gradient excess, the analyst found 0.02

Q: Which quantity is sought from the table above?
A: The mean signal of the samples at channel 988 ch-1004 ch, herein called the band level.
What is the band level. 1.07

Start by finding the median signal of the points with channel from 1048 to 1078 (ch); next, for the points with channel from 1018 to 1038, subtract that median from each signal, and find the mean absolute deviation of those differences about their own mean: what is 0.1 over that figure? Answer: 0.5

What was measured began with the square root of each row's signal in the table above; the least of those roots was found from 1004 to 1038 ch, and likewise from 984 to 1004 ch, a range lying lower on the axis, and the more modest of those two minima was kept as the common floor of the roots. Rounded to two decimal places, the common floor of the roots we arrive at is 0.72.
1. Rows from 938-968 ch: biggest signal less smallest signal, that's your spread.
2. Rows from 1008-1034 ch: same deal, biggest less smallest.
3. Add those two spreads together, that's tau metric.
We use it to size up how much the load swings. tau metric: 1.0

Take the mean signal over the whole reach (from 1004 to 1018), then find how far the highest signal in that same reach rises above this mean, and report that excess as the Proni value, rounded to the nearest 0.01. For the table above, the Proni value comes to 0.12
